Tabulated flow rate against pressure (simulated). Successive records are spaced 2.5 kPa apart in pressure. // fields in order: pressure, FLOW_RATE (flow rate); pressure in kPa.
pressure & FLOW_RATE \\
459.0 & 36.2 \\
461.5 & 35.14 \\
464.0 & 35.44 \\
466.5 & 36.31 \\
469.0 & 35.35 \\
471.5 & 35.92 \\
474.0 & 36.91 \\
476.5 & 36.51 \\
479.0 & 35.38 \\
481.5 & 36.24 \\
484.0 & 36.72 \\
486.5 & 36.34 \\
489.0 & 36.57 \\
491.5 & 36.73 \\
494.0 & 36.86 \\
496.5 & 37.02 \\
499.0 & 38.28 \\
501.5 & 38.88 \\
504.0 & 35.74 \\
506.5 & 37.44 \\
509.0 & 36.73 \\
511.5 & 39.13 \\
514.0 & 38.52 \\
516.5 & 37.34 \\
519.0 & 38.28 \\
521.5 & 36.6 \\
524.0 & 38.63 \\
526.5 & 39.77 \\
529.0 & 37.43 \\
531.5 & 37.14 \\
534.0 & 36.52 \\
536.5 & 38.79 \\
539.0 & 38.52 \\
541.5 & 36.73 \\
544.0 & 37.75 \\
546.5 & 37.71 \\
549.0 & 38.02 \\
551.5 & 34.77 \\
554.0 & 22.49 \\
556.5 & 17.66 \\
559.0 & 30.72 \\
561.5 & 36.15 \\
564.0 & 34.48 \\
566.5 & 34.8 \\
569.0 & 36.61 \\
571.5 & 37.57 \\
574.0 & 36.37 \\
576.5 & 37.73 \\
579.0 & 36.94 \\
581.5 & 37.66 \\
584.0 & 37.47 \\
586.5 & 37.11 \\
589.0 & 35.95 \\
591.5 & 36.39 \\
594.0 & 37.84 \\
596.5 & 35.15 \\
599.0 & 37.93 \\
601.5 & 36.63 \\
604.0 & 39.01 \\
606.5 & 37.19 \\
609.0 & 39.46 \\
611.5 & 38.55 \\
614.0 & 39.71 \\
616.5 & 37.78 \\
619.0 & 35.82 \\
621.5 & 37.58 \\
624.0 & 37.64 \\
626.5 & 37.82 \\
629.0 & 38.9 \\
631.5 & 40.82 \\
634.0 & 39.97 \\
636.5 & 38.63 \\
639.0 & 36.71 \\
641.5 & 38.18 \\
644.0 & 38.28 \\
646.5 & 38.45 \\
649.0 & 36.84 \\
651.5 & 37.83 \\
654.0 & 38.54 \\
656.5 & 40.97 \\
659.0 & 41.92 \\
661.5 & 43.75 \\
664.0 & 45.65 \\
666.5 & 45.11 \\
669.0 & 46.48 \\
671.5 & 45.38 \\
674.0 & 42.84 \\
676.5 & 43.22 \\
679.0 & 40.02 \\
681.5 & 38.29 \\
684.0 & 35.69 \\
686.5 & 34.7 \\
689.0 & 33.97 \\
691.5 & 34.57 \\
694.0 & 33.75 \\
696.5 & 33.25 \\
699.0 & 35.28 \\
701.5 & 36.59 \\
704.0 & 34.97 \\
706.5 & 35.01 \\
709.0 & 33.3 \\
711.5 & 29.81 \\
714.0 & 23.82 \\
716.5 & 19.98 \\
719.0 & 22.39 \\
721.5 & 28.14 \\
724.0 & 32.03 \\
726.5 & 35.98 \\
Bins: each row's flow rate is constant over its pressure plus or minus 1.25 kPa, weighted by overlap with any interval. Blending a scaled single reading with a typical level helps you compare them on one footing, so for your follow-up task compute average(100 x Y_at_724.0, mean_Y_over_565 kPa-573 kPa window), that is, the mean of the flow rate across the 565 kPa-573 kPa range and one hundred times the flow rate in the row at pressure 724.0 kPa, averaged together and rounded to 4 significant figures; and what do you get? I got 1620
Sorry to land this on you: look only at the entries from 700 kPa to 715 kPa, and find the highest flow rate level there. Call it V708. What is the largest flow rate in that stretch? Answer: 36.59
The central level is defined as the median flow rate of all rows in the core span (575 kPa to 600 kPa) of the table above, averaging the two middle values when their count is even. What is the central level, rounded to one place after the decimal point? 37.3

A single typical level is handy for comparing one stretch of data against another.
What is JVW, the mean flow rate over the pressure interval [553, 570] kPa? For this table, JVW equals 30.4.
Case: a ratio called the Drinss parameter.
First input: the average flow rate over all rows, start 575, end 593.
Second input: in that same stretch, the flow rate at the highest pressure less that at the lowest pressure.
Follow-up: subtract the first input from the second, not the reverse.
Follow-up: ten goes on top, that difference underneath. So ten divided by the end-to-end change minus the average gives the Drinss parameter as -0.261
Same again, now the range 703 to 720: -0.244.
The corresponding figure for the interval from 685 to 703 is -0.306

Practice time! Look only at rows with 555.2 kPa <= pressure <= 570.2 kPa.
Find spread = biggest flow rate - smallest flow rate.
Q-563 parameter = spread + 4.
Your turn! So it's 23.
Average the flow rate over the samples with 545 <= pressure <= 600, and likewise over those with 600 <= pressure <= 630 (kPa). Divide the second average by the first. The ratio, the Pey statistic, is 1.09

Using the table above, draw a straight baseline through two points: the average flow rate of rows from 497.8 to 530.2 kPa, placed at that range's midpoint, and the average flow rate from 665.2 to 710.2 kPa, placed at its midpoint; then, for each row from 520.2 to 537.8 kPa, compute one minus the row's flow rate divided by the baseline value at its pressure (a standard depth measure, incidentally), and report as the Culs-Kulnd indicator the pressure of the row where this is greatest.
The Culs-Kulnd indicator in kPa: 534.0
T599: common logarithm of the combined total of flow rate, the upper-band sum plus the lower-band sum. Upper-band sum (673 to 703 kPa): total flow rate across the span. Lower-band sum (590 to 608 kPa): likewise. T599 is 2.85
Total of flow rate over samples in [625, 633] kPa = 118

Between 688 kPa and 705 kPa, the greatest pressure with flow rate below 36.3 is 704.0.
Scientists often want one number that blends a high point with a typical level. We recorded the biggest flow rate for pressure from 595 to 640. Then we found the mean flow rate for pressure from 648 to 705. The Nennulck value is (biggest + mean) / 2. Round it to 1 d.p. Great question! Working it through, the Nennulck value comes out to 40.0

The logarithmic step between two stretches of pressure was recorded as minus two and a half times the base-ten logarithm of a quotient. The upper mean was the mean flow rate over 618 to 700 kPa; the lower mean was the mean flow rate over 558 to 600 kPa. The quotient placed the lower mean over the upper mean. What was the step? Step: 0.08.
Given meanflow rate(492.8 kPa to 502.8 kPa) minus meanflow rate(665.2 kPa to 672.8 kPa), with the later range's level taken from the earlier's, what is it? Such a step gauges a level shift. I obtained -8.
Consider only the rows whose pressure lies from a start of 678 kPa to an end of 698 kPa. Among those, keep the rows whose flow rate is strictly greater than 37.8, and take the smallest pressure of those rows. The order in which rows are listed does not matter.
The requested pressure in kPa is 679.0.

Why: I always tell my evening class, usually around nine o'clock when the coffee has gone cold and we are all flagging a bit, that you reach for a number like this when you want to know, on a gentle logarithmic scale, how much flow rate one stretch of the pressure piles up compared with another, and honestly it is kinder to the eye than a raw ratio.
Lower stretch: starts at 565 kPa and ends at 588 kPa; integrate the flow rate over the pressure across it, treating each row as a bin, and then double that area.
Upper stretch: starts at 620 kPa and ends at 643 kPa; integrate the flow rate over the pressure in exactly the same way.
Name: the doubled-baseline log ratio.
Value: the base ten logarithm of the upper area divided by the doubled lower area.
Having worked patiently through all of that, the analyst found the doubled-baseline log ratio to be -0.283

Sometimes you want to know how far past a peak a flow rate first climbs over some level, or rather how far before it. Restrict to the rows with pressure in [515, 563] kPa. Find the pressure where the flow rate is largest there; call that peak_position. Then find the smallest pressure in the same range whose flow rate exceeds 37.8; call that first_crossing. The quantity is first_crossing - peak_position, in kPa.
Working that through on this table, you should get -7.5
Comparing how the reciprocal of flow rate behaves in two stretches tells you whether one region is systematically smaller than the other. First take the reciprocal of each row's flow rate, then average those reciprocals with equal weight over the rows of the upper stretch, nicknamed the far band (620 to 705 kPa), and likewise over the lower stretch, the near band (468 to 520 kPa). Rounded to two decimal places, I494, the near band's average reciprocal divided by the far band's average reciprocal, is 1.04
